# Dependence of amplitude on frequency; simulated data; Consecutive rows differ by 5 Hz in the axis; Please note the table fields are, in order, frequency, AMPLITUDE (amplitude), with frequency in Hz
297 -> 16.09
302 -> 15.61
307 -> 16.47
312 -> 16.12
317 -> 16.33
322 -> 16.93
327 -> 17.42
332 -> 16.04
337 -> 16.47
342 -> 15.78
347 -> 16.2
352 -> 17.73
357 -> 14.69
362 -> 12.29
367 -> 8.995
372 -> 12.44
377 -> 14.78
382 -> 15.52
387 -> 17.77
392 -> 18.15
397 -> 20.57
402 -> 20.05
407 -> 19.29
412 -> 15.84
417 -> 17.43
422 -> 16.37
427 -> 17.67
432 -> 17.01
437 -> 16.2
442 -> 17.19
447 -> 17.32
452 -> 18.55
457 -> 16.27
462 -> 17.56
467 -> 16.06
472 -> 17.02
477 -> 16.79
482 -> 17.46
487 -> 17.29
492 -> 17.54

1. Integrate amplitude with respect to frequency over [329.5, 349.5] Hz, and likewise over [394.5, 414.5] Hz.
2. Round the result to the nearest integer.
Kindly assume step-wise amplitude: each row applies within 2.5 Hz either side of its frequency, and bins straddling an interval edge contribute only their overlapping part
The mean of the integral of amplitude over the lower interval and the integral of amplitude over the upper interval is 351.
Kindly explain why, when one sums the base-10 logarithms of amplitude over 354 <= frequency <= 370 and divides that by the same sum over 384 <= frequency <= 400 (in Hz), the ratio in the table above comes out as 0.84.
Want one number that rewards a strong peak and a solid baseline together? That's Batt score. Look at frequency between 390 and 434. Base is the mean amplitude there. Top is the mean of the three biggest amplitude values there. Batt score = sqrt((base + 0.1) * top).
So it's 19.0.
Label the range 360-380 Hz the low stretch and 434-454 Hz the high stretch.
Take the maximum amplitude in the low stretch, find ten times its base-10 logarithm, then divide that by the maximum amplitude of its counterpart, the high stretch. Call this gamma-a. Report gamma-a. 0.63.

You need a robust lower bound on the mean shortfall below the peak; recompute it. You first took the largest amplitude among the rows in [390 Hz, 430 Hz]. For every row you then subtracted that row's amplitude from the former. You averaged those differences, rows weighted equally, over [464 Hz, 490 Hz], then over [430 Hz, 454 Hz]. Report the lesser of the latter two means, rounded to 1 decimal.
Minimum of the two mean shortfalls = 3.3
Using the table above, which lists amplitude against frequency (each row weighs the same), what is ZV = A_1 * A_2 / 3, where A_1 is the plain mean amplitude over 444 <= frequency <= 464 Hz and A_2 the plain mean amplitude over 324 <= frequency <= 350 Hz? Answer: 95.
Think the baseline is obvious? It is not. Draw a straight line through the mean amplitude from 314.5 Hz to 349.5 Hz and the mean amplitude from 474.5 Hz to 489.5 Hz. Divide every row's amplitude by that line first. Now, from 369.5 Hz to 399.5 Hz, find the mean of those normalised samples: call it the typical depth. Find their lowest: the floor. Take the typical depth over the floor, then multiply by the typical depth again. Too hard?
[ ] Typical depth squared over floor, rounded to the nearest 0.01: 1.31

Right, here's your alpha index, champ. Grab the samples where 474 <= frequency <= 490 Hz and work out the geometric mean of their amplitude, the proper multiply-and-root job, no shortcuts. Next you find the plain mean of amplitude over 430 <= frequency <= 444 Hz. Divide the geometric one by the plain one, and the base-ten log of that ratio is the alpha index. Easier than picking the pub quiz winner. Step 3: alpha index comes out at 0.010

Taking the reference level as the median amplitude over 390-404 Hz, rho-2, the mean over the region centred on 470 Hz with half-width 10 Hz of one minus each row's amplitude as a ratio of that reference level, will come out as 0.159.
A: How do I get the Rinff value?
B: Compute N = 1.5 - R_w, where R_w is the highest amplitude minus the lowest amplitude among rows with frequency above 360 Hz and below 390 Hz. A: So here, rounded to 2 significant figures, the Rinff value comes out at -7.3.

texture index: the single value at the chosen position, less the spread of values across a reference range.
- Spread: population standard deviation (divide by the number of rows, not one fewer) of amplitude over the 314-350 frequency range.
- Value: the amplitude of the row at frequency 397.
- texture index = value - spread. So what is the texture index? 20.1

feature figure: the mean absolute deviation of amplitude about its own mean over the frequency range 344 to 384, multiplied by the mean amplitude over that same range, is 30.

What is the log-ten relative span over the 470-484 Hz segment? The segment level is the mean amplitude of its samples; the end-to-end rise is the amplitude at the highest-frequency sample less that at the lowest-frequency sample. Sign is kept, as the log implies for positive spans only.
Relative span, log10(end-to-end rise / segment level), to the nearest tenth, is -1.6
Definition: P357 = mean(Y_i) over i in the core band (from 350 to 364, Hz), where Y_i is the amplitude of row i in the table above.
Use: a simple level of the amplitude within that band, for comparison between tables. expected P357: 14.9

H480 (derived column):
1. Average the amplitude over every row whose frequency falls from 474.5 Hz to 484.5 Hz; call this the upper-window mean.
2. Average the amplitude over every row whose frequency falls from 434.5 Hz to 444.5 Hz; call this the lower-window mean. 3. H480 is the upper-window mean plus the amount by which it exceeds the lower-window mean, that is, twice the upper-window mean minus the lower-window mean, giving 18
